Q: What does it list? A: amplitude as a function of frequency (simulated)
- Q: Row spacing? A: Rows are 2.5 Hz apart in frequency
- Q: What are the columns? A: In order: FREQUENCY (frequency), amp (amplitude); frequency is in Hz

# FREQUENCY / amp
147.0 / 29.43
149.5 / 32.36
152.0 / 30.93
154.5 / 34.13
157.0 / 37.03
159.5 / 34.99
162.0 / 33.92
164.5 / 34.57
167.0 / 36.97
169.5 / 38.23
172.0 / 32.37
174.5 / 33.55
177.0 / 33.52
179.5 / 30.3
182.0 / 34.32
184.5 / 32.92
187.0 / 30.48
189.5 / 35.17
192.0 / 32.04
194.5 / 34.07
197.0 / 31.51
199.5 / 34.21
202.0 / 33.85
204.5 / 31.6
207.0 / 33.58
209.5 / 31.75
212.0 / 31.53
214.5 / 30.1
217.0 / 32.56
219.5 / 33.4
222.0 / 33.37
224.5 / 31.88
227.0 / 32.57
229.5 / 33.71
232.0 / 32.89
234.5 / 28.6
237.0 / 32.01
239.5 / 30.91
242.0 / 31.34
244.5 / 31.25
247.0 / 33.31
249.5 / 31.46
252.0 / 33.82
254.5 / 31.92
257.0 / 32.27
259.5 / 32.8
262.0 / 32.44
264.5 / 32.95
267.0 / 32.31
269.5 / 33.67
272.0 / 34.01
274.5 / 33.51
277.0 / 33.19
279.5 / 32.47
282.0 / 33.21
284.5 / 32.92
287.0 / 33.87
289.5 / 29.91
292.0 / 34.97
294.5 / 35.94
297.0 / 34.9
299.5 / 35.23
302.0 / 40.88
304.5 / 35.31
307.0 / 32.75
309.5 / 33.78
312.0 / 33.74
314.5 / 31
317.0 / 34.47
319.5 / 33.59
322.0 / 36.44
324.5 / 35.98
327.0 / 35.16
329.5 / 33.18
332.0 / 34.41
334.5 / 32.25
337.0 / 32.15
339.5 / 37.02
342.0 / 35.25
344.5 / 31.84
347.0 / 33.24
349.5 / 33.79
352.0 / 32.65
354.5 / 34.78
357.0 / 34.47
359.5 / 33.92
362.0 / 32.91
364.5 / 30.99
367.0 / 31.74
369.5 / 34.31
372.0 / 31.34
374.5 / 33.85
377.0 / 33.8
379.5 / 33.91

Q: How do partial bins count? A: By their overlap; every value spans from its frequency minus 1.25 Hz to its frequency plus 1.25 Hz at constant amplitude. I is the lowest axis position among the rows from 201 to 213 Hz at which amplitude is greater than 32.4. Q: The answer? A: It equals 202.0 Hz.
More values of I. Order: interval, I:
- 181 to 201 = 182.0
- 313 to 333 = 317.0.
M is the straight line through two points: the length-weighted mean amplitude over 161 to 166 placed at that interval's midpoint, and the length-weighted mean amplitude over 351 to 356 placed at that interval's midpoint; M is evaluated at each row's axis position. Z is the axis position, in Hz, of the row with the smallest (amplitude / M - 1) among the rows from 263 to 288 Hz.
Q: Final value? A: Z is 267.0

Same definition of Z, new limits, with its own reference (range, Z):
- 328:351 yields 344.5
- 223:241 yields 234.5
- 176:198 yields 179.5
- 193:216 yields 214.5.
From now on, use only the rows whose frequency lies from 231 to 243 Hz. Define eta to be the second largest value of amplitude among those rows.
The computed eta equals 32.01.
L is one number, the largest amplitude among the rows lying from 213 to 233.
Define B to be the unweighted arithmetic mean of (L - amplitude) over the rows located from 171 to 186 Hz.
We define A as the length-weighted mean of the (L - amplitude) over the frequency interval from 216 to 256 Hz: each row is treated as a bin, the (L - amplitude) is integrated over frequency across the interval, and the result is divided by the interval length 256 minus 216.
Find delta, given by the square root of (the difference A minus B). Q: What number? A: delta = 0.80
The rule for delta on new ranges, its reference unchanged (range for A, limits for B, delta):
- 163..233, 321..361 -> 1.02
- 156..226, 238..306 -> 0.17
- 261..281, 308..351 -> 0.94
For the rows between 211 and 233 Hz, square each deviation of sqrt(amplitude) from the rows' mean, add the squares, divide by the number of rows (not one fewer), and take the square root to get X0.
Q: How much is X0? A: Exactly 0.094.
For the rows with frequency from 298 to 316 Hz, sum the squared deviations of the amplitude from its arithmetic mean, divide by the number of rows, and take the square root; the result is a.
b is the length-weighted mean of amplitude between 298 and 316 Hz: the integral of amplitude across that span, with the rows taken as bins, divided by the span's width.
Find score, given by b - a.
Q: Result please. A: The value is 31.8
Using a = 2.9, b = 34.7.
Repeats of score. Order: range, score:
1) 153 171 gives 34.0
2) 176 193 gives 31.0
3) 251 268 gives 32.1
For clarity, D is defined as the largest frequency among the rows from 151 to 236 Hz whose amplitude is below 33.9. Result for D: 234.5 Hz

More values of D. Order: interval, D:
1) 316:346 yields 344.5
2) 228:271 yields 269.5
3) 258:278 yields 277.0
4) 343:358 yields 352.0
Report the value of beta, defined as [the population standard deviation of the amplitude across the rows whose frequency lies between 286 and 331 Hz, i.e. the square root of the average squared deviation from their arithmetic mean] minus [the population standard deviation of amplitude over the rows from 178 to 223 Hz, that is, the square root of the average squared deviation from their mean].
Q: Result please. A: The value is 0.8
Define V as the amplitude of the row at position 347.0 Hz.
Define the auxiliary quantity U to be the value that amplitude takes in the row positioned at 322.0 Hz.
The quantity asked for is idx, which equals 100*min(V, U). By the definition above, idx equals 3324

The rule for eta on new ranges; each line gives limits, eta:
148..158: 34.13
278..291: 33.21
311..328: 35.98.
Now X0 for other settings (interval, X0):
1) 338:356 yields 0.138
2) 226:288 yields 0.104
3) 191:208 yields 0.098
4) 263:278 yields 0.048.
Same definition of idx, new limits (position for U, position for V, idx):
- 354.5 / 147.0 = 2943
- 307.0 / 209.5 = 3175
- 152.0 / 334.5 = 3093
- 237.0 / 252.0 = 3201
